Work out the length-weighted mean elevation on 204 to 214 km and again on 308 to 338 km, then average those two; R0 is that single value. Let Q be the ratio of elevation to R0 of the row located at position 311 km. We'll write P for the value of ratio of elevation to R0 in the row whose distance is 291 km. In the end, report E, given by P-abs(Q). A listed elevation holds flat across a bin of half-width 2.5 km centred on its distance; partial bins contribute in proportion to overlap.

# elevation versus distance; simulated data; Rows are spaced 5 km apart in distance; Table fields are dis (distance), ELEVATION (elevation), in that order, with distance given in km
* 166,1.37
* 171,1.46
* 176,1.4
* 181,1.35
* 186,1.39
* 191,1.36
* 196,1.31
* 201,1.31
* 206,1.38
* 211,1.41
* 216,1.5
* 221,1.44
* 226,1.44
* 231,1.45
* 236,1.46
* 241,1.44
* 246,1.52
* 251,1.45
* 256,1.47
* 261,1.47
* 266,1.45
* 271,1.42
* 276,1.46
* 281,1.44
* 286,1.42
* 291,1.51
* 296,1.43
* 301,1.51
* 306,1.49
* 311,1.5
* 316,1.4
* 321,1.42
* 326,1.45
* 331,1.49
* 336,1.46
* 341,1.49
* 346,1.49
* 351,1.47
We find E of 0.01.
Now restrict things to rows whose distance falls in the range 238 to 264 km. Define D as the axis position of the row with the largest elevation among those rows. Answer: 246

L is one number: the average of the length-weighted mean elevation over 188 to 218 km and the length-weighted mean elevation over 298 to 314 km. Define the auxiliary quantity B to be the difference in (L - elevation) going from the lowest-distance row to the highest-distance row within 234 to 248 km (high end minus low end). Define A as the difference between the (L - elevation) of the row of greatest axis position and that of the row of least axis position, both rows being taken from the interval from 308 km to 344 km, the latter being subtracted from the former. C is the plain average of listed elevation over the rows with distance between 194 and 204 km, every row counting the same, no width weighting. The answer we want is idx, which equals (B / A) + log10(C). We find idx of -5.9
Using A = 0.01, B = -0.060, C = 1.310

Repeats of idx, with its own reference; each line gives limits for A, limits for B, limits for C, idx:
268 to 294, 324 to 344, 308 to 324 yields 0.6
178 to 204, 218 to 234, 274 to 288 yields -0.1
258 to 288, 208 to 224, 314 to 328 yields -0.4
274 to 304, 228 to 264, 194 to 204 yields 0.5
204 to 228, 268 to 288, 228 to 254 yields 0.2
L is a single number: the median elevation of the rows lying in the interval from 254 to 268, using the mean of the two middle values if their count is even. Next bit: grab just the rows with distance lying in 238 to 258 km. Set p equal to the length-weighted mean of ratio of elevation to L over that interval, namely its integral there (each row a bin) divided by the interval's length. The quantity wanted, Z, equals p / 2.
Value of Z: 0.500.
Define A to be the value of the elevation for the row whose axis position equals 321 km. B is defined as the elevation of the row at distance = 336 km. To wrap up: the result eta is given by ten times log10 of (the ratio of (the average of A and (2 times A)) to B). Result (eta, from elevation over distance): 1.64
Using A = 1.42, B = 1.46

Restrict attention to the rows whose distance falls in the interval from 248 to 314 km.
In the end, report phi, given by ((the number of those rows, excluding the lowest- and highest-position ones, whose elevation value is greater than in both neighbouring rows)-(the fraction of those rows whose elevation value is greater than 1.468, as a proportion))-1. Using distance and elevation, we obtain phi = 1.54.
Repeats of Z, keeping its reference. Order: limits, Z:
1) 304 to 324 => 0.494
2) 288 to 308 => 0.505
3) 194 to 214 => 0.462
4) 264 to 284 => 0.490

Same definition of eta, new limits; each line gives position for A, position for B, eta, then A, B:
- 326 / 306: 1.64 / 1.45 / 1.49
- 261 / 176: 1.97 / 1.47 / 1.4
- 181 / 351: 1.39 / 1.35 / 1.47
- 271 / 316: 1.82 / 1.42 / 1.4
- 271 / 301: 1.49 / 1.42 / 1.51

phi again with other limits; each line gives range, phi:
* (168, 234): 0.92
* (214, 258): 0.67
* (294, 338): 1.56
